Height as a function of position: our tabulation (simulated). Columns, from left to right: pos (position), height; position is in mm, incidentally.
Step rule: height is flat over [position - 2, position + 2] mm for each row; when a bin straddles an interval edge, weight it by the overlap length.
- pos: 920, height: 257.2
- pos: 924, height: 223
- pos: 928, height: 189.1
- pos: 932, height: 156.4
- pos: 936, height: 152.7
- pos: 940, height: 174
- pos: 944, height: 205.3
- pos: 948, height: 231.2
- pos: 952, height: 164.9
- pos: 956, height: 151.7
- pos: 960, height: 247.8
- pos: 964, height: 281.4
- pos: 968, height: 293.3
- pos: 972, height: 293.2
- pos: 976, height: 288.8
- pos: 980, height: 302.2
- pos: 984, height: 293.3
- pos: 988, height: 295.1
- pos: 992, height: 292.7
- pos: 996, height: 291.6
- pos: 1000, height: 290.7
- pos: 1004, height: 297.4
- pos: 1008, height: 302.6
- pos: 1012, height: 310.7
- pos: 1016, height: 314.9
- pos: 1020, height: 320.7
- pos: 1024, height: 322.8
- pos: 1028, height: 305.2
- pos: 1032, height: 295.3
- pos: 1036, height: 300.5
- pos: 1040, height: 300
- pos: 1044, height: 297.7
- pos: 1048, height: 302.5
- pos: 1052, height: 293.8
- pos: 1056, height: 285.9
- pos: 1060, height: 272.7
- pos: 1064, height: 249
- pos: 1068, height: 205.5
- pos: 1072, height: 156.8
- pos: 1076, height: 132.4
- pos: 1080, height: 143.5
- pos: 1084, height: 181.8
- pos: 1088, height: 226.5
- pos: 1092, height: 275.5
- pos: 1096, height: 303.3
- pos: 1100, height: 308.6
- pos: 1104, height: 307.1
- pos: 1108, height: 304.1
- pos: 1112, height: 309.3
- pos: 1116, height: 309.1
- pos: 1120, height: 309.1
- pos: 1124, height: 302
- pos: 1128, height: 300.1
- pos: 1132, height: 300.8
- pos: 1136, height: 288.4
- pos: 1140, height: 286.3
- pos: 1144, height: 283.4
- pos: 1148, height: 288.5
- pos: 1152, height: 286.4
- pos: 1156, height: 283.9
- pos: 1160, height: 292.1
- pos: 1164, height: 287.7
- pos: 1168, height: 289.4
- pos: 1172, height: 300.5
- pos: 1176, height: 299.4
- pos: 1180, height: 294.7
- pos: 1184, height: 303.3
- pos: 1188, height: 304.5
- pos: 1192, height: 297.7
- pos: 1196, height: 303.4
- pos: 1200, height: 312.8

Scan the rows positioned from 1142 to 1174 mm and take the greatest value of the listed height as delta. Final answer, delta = 300.5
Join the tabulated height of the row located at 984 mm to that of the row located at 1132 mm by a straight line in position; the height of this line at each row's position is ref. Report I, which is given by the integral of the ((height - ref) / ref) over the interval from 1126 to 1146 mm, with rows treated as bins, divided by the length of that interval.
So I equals -0.03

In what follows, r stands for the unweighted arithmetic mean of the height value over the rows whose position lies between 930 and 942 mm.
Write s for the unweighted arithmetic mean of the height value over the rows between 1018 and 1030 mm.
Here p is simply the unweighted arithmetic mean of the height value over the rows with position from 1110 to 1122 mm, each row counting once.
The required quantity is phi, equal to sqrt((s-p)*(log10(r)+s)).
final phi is 47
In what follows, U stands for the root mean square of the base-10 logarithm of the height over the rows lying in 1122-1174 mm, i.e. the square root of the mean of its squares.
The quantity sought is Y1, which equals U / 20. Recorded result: 0.123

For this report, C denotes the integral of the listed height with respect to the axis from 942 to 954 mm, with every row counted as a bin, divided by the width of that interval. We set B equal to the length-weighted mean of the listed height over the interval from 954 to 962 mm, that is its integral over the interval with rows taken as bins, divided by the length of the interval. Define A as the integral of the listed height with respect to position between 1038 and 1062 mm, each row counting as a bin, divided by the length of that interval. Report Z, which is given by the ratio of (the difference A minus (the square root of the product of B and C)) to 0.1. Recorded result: 920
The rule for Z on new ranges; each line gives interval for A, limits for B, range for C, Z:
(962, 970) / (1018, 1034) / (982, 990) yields -151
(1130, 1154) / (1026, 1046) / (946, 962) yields 448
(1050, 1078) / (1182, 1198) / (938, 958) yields -87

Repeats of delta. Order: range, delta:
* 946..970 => 293.3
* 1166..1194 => 304.5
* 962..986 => 302.2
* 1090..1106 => 308.6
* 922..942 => 223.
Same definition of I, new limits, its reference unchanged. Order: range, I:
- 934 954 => -0.36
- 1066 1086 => -0.45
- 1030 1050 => 0.01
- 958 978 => -0.04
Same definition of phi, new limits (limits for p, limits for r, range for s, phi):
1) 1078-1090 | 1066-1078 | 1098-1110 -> 195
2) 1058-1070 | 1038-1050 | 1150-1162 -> 114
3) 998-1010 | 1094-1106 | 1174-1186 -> 26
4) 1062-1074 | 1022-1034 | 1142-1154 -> 154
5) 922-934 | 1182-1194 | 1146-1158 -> 167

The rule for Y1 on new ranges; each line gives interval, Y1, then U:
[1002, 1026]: 0.125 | 2.49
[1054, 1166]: 0.121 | 2.42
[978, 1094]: 0.121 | 2.42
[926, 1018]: 0.120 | 2.39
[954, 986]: 0.121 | 2.42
